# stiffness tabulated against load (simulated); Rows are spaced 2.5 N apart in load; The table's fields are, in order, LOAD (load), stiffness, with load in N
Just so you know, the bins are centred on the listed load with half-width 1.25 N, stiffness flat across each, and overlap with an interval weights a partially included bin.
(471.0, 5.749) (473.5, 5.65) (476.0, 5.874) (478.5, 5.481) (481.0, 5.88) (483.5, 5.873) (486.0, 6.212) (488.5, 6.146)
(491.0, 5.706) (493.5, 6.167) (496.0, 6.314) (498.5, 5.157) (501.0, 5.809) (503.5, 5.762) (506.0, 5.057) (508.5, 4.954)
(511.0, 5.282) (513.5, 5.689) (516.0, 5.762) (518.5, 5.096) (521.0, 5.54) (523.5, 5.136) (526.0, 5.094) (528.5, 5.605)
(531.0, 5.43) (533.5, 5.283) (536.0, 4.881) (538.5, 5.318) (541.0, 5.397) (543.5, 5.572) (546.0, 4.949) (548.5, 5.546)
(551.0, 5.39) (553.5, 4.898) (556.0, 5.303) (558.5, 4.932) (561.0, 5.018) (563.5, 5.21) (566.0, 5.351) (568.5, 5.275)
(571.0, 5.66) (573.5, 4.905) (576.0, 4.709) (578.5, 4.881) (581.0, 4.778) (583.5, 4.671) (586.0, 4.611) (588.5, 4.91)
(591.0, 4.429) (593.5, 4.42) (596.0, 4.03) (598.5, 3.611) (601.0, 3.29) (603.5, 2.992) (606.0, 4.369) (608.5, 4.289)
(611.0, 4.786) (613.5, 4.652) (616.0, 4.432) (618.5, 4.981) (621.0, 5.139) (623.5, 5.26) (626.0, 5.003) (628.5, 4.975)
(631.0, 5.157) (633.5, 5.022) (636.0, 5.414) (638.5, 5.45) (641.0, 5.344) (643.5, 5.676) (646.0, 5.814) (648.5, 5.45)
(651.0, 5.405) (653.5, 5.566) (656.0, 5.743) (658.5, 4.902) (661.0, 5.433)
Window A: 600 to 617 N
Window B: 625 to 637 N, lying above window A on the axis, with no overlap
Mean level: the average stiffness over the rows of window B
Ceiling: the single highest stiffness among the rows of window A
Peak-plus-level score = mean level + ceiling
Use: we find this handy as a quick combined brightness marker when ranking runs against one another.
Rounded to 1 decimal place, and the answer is 9.9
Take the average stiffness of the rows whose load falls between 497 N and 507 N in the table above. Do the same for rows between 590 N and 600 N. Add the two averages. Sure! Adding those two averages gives 9.6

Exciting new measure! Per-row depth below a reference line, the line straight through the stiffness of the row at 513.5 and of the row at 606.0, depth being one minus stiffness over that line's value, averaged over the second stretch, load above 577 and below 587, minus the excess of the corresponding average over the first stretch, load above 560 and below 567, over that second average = 0.033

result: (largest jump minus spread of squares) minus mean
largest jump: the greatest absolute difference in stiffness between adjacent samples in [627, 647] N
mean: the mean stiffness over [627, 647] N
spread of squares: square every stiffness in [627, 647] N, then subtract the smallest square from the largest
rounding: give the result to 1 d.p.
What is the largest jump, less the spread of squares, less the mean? -14.0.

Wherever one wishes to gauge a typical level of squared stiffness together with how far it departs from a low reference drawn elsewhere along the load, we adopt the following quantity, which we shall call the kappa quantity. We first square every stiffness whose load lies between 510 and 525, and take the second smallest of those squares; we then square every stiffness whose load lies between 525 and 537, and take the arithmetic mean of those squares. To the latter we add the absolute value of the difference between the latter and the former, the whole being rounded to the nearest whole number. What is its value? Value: 29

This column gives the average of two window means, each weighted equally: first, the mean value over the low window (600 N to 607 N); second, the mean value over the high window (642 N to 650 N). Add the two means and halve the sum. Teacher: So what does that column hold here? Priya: 4.6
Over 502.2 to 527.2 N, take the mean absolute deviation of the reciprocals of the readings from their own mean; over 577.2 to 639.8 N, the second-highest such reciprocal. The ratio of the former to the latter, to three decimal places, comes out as 0.032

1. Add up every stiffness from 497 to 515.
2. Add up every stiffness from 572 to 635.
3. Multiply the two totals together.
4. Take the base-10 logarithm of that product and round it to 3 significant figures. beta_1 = 3.63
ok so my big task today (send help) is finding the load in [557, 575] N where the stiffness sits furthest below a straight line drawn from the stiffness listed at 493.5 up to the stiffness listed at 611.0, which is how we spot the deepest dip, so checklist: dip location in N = 558.5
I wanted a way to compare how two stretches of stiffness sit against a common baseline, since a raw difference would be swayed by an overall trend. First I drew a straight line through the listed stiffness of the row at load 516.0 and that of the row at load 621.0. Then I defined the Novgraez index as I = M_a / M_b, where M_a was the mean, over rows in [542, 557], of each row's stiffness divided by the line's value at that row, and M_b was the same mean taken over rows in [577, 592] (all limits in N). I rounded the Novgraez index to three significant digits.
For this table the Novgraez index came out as 1.08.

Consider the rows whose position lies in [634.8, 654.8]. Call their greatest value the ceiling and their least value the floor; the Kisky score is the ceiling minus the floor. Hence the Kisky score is 0.47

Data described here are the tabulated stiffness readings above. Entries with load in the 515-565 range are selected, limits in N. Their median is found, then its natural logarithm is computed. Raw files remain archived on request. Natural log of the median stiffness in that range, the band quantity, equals 1.67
